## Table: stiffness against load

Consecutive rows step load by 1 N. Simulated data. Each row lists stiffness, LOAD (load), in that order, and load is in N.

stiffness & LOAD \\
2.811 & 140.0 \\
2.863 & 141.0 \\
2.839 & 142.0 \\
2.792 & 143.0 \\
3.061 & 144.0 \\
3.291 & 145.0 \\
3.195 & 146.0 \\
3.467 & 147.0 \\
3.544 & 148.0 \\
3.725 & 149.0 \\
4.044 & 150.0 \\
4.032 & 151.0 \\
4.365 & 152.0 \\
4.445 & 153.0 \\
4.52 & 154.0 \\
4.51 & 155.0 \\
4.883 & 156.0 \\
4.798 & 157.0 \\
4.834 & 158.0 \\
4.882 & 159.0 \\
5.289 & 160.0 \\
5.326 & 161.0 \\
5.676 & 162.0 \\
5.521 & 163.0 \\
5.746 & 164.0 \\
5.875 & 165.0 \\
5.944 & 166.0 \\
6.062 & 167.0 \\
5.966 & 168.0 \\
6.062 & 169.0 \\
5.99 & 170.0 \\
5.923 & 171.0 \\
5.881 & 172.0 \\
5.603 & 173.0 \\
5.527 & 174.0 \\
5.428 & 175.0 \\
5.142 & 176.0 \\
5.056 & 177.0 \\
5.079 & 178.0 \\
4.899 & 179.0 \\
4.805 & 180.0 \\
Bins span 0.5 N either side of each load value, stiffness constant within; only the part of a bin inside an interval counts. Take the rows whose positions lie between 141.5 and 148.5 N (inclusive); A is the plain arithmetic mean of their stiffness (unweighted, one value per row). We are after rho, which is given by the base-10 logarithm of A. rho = 0.50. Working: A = 3.2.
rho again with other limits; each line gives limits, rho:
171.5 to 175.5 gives 0.75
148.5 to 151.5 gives 0.59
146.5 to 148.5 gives 0.54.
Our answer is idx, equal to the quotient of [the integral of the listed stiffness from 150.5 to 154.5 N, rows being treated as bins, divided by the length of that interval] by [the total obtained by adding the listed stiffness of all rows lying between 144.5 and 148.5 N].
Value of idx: 0.32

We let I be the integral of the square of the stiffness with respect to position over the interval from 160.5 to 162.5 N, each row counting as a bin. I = 61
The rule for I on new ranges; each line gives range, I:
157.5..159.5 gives 47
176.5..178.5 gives 51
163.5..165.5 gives 68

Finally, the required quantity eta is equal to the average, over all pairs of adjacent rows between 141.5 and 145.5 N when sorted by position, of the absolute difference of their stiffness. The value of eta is 0.182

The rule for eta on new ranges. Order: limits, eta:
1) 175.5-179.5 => 0.096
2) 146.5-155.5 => 0.136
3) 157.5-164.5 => 0.204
